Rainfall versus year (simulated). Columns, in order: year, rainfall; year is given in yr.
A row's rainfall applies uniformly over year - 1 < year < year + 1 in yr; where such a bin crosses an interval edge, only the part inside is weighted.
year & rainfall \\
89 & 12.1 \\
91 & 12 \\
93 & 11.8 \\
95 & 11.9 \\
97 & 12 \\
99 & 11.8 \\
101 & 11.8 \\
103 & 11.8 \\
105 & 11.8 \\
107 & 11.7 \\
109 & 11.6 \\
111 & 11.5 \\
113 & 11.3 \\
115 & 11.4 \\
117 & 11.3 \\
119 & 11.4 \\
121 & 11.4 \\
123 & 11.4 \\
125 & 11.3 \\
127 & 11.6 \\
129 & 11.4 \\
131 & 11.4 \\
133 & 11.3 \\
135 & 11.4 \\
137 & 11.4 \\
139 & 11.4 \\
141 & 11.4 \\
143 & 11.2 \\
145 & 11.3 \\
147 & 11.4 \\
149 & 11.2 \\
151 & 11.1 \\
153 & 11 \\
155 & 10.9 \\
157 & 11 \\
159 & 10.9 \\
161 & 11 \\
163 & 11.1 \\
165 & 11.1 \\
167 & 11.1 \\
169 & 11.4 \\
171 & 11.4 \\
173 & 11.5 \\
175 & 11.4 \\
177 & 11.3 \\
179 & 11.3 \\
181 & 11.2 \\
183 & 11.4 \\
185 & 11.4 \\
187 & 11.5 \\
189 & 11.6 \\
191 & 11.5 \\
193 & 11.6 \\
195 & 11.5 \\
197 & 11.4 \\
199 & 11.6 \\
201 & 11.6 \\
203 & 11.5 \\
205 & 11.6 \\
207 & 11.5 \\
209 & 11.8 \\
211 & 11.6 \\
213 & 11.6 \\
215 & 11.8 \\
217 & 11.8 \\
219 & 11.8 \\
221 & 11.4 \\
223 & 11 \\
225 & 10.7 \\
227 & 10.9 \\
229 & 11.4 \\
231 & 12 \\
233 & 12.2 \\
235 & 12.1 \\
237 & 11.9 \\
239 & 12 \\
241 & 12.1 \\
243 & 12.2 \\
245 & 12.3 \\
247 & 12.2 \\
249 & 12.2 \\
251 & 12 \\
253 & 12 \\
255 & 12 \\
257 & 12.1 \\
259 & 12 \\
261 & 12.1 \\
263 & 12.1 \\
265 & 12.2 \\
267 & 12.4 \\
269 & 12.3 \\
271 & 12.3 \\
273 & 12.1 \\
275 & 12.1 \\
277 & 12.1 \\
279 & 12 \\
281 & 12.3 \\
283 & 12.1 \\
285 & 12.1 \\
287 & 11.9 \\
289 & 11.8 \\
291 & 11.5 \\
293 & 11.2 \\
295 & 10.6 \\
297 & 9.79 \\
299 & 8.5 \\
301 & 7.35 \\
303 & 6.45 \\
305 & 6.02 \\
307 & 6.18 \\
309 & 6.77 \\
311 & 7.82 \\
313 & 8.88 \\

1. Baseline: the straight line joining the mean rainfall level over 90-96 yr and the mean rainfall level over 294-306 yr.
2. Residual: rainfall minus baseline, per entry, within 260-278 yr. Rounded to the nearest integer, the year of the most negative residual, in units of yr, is 261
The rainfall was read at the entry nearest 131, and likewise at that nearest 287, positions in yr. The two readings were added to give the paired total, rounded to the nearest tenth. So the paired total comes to 23.3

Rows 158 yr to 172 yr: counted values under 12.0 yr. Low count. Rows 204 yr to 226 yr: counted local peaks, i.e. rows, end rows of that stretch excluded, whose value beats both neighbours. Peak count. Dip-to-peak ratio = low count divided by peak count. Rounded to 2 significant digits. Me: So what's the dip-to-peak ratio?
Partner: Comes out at 7.0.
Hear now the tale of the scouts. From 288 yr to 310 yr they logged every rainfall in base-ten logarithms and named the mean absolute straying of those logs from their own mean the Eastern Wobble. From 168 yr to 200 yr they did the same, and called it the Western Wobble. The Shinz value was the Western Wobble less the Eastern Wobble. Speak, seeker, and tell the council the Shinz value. -0.099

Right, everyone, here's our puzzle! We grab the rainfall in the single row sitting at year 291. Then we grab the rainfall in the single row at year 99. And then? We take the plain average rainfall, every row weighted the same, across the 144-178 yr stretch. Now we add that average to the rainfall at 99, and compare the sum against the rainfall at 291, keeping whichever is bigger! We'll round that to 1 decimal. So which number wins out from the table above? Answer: 23.0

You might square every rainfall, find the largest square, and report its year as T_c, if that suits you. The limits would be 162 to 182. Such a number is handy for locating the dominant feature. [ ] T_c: 173 yr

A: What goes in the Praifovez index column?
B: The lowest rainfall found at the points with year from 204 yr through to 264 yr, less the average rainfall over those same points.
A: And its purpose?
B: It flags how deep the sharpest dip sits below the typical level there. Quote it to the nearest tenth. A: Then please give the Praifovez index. -1.1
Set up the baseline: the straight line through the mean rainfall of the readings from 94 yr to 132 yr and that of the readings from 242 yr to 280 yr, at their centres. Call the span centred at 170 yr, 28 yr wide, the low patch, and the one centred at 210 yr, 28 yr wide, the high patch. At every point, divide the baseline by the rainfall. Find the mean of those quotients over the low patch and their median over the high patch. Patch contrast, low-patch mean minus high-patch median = 0.022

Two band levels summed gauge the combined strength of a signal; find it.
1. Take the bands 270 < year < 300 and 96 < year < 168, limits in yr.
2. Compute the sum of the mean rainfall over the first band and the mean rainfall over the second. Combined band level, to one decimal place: 22.9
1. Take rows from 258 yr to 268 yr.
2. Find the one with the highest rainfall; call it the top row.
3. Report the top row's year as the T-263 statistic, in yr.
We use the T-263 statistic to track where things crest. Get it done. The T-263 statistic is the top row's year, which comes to 267 yr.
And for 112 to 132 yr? 127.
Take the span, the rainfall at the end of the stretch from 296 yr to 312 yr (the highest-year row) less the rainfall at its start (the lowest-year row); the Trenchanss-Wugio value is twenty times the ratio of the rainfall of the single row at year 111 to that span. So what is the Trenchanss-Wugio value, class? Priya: -117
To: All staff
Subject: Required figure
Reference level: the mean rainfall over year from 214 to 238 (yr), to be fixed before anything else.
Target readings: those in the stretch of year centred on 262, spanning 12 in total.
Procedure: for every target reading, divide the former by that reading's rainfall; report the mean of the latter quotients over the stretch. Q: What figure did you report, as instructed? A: 0.95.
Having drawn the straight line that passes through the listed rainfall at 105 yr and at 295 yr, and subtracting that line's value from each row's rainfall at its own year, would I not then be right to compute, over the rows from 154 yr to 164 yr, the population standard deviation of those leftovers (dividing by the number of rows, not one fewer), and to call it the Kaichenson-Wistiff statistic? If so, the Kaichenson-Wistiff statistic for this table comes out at 0.089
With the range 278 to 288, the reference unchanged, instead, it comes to 0.126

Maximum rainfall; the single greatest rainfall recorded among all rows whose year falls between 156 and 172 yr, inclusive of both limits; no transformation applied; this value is 11.4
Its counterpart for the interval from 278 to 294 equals 12.3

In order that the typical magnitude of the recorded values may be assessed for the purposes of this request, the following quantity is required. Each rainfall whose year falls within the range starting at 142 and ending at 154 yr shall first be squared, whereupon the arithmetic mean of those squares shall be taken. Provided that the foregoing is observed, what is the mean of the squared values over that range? 125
